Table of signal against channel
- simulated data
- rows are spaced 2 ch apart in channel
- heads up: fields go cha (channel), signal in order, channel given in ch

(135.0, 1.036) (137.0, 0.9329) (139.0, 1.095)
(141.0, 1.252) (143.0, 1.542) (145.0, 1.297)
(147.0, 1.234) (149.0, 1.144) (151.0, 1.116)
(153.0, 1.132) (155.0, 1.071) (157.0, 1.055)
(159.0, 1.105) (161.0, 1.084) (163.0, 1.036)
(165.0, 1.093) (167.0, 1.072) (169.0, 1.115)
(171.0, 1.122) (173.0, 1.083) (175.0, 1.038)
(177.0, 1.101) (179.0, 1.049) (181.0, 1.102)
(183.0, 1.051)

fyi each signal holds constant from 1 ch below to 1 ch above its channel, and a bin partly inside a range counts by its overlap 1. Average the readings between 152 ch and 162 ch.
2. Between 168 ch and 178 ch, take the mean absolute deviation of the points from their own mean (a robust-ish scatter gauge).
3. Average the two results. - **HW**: 0.56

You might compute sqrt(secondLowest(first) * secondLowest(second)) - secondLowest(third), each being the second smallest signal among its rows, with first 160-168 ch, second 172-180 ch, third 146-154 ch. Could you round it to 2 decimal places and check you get -0.07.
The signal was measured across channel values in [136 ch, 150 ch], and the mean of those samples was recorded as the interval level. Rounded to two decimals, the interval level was 1.21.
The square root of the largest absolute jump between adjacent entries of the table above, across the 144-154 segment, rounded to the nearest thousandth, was 0.300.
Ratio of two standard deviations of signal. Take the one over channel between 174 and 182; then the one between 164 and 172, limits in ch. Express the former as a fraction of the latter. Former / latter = 1.5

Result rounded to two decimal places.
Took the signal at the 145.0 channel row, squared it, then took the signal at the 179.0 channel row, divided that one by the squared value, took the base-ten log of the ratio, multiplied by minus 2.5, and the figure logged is 0.51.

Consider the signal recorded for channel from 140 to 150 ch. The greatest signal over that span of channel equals 1.542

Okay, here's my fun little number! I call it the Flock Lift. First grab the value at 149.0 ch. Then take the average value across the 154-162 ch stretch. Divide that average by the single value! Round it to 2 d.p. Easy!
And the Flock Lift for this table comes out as 0.94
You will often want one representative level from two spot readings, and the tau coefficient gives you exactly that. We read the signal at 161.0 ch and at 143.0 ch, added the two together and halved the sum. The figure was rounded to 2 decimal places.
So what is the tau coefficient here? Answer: 1.31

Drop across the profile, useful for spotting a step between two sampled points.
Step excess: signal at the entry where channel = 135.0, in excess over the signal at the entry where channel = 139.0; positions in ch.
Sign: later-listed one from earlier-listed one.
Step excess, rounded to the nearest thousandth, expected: -0.059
